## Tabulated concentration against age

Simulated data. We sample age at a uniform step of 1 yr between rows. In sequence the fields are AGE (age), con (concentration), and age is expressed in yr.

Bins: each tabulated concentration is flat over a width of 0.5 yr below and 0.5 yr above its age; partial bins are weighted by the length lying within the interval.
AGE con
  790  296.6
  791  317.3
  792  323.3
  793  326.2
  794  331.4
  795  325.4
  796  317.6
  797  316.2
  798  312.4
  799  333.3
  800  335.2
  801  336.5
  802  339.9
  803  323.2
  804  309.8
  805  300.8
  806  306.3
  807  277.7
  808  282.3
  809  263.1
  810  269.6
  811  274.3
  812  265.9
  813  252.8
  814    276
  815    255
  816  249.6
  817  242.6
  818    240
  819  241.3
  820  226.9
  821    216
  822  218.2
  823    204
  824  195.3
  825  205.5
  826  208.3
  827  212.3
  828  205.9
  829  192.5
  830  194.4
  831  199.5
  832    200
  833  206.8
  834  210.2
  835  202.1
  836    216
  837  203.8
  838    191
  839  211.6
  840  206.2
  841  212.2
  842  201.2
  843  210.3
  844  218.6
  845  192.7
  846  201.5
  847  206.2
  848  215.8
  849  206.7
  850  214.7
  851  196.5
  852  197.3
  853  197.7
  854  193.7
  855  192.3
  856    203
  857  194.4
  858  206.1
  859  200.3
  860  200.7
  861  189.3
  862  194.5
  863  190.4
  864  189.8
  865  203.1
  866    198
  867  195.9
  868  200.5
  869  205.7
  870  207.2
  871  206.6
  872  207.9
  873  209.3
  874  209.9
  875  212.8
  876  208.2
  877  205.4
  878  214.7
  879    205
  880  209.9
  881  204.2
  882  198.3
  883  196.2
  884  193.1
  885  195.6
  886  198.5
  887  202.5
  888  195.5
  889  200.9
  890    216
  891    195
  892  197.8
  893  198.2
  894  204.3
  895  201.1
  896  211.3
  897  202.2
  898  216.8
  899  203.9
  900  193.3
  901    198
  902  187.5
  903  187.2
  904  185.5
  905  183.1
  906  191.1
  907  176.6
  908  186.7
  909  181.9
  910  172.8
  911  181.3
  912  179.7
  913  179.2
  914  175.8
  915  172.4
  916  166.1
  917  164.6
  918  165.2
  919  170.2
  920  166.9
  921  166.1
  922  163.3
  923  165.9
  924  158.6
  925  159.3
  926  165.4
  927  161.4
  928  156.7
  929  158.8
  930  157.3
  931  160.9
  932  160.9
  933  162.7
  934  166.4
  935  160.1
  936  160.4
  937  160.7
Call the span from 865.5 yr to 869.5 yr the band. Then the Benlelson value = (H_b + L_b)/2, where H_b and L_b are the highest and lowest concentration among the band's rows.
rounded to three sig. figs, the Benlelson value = 201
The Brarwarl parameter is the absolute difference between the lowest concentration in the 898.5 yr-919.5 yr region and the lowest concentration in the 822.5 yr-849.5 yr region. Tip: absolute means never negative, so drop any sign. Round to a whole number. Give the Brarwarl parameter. 26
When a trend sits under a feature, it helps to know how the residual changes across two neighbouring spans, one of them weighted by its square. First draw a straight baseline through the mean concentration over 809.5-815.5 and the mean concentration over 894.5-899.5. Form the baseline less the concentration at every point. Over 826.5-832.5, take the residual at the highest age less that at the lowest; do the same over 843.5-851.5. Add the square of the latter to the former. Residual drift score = 306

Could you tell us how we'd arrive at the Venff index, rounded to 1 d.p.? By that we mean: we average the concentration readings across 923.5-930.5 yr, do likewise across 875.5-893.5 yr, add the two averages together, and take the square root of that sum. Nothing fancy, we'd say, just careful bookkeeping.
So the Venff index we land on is 19.0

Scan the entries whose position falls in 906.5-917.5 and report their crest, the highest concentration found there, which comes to 186.7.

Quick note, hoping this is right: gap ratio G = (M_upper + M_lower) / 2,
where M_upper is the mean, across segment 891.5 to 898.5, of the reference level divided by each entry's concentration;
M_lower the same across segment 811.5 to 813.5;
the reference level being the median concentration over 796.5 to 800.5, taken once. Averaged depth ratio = 1.42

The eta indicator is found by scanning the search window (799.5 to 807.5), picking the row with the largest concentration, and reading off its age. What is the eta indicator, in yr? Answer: 802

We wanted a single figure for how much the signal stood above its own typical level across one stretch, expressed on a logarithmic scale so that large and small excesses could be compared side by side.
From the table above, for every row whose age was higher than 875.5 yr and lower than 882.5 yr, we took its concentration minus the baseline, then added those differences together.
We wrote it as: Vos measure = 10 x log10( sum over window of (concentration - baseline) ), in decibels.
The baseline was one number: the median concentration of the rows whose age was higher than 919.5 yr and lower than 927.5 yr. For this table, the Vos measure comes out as 25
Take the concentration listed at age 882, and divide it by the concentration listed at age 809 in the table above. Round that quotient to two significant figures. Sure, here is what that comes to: 0.75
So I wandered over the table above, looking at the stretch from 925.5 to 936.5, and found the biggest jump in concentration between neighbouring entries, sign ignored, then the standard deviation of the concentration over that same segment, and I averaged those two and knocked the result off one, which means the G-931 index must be -3.6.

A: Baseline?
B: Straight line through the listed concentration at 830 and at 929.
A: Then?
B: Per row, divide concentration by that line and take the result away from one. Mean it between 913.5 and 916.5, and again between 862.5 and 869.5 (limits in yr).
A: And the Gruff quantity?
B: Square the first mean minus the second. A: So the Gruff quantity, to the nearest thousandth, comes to 0.002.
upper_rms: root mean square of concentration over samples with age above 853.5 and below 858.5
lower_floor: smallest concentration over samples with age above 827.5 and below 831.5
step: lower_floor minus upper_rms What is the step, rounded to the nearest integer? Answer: -5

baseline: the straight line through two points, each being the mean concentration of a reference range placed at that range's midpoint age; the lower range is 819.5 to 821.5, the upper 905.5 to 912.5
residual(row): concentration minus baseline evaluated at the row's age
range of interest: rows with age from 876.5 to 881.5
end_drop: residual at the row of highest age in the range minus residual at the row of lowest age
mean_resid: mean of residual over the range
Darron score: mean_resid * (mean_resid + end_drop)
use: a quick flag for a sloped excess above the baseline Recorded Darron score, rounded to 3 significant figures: 173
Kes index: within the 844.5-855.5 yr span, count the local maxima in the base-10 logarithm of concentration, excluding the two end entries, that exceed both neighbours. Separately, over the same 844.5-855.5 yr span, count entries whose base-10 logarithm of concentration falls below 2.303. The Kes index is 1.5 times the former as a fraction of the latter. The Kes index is 0.75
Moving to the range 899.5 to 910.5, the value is 0.41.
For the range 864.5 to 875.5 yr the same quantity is 0.50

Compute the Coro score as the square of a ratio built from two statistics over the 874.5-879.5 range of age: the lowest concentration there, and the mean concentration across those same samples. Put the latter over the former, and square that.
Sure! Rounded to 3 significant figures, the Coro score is 1.04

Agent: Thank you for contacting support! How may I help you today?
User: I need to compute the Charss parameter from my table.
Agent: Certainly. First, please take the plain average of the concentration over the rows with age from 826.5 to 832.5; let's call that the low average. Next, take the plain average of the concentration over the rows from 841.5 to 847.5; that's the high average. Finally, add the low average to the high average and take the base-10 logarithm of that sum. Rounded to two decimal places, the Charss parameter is 2.61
